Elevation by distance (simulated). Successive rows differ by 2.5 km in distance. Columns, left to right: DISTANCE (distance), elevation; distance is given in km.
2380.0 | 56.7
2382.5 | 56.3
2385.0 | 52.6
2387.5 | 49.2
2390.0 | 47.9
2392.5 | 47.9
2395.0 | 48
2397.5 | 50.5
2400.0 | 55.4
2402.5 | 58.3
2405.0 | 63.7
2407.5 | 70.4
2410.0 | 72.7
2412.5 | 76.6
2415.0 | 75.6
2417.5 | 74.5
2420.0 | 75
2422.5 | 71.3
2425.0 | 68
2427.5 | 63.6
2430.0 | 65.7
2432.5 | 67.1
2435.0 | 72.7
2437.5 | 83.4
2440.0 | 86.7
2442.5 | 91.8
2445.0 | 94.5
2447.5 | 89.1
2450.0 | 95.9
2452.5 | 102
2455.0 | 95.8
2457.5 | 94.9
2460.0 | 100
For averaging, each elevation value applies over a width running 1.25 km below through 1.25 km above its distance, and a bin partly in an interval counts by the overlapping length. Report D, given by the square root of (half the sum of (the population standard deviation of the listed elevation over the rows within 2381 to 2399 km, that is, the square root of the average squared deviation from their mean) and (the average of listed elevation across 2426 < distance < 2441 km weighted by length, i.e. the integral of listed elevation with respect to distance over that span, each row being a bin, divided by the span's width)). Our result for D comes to 6.16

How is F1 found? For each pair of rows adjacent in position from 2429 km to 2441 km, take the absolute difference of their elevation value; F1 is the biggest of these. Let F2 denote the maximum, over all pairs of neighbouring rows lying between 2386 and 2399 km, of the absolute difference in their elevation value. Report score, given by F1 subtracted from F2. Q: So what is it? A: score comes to -8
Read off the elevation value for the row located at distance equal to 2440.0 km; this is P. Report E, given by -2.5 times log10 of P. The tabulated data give -4.85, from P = 86.7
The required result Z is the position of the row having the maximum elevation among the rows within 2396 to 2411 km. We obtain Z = 2410.0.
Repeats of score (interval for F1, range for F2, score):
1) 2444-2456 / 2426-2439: 4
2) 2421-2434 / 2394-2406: 1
